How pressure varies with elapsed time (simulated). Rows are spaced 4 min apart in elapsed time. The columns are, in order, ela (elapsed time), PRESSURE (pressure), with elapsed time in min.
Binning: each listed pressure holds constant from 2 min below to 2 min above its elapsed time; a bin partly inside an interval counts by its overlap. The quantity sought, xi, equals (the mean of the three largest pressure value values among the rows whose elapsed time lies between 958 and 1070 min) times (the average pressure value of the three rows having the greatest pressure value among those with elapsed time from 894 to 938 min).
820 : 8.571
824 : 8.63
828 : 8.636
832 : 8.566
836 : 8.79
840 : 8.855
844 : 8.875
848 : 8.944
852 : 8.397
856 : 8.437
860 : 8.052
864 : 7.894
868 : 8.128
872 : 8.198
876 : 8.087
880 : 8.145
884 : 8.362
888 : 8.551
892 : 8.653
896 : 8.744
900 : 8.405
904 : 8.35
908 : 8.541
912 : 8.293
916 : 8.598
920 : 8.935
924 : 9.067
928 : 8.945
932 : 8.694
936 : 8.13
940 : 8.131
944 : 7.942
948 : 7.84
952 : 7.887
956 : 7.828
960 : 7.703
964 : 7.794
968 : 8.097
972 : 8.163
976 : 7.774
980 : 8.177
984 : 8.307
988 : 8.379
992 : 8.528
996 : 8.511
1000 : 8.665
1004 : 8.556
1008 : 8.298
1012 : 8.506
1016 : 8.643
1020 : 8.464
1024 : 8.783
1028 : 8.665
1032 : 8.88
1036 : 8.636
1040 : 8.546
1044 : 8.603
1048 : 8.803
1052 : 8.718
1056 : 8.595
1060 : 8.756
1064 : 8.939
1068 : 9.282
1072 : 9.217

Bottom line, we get 81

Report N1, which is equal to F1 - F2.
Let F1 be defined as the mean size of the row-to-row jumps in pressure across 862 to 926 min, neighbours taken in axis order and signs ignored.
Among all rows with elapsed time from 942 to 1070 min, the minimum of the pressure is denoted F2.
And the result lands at -7.52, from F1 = 0.18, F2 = 7.703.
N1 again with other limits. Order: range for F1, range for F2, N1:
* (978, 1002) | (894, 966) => -7.60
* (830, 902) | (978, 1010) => -8.01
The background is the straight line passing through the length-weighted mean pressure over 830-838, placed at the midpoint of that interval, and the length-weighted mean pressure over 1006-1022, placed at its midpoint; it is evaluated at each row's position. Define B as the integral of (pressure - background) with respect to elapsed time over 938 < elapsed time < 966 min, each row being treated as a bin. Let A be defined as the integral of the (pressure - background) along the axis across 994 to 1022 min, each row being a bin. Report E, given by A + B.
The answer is -18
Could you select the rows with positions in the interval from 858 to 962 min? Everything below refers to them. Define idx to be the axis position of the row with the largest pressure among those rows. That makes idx 924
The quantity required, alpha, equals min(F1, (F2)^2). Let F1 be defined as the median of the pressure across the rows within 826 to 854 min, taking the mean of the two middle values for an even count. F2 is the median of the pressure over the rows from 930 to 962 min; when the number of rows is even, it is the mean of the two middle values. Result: 8.79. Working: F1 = 8.8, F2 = 7.91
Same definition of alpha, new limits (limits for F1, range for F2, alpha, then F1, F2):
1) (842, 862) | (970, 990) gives 8.44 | 8.4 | 8.18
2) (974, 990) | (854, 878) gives 8.24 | 8.2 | 8.11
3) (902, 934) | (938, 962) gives 8.65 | 8.6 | 7.86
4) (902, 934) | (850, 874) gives 8.65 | 8.6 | 8.16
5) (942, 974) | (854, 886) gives 7.86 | 7.9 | 8.14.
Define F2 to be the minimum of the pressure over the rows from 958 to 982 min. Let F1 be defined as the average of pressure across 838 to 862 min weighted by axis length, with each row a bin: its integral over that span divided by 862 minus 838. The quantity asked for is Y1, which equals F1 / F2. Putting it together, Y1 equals 1.12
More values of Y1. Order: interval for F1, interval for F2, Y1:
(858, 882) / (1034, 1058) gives 0.95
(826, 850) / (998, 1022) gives 1.06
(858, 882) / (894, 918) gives 0.97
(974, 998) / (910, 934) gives 1.00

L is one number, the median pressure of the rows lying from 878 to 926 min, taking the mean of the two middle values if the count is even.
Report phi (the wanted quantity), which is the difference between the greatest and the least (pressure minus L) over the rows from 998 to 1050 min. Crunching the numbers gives 0.58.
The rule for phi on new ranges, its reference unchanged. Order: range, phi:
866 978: 1.36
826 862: 0.89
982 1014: 0.37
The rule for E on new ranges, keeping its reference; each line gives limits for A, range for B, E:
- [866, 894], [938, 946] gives -13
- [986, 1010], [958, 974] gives -10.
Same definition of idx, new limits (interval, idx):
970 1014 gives 1000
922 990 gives 924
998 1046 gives 1032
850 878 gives 856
